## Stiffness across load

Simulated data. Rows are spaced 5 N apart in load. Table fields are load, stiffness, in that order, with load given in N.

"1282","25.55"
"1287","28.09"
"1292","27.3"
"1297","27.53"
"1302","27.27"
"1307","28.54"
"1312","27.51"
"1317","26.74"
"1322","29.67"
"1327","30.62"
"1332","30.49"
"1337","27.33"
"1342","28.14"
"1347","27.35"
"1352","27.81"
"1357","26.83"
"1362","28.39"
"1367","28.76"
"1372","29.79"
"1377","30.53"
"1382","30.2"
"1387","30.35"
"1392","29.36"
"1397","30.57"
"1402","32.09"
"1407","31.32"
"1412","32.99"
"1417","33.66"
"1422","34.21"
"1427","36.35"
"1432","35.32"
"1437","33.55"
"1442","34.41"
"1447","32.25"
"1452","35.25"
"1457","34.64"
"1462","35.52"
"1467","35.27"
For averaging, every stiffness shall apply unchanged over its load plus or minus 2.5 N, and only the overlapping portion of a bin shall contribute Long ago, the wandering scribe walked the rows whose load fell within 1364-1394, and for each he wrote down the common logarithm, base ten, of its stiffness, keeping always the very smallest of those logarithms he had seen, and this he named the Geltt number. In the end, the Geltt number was 1.46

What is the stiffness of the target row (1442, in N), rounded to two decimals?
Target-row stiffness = 34.41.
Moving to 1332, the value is 30.49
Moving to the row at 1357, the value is 26.83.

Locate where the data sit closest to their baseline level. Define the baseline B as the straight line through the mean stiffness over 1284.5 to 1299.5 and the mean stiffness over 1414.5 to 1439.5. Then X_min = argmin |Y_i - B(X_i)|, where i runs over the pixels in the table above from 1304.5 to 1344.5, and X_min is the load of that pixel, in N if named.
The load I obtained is 1307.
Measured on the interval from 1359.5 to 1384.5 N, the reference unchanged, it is 1377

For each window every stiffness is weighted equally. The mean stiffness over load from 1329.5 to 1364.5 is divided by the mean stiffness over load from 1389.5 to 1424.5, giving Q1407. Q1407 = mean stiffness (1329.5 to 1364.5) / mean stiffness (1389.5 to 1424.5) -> 0.88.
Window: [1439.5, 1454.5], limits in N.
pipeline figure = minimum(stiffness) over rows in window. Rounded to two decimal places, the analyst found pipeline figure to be 32.25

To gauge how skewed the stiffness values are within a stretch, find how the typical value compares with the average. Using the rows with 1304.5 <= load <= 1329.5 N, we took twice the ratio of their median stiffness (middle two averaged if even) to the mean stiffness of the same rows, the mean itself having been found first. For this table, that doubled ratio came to 1.99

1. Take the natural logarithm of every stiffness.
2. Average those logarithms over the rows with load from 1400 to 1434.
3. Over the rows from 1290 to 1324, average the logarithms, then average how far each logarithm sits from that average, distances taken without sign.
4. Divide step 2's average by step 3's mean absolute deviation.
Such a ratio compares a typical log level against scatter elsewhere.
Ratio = 133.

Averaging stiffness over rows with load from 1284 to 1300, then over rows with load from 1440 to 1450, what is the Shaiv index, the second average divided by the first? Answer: 1.21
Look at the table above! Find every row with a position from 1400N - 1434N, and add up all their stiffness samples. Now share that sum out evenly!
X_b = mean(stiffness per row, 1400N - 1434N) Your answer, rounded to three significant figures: 33.7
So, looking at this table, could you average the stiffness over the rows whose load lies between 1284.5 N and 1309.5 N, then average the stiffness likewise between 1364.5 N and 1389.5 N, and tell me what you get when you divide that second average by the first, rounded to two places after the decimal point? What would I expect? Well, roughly 1.08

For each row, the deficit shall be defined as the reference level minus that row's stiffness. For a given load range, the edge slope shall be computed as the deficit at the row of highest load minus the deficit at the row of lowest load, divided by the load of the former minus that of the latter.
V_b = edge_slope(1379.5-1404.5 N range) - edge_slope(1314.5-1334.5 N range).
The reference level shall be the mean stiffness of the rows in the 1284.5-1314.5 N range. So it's 0.16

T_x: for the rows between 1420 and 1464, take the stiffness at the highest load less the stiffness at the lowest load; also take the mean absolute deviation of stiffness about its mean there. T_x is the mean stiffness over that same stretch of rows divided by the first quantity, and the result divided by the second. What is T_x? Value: 30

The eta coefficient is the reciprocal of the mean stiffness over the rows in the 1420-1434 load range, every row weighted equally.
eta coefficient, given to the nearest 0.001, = 0.028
